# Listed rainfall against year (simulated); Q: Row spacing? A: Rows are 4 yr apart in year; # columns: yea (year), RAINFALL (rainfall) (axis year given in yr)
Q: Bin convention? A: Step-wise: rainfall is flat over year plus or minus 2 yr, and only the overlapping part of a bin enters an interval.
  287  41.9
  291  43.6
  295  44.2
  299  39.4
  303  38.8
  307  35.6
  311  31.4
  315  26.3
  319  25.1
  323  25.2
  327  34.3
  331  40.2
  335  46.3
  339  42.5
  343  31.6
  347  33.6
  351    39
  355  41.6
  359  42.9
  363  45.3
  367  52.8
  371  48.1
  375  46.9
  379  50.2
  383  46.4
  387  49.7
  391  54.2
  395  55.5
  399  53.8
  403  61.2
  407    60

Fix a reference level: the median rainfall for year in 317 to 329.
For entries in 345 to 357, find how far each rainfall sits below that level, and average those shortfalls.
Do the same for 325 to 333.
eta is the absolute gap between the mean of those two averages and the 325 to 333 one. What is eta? 0.4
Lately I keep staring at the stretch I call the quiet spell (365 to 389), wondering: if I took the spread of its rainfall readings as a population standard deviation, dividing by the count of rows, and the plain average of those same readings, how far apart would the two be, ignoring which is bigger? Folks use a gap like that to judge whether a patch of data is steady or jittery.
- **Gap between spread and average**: 47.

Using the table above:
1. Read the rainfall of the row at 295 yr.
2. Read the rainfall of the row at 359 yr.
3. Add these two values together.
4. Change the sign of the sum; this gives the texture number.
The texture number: -87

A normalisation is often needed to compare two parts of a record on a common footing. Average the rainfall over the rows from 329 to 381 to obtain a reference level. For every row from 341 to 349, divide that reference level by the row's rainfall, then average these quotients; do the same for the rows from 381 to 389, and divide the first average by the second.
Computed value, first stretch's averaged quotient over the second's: 1.5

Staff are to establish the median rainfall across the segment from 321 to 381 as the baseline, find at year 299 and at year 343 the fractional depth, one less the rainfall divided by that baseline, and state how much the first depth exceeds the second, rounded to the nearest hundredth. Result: -0.18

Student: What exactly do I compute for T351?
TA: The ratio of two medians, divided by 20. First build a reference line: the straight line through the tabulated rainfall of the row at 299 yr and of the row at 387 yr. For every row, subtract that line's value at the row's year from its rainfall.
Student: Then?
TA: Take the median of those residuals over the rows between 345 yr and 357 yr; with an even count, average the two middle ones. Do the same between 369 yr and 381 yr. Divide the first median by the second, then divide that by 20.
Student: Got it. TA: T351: -1.2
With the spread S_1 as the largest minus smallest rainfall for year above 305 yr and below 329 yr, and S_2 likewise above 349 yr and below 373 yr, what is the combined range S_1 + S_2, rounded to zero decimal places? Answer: 24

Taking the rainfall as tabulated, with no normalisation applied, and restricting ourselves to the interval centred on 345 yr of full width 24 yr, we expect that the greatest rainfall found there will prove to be 46.3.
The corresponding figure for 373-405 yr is 61.2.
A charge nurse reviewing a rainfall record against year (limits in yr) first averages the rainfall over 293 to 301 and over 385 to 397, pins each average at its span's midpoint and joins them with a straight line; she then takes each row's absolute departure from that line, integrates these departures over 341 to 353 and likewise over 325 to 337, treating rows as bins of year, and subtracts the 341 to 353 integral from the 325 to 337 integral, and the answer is -90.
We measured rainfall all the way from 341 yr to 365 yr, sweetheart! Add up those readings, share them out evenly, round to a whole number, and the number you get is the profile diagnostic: 39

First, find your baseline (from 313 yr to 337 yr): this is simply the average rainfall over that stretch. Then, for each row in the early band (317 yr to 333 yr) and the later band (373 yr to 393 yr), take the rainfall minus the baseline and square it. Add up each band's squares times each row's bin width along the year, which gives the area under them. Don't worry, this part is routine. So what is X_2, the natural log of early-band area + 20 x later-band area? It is 11.6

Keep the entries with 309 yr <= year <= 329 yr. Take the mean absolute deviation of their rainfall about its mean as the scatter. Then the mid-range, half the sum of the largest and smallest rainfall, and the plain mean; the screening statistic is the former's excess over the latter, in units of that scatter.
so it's 0.4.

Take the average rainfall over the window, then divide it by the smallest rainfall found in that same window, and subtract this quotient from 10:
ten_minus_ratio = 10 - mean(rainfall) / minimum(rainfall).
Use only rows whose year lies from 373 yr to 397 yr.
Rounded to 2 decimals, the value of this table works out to 8.91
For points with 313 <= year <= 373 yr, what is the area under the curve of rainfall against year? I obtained 2299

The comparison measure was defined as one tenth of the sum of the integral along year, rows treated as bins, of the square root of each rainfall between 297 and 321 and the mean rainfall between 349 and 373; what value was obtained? 18.2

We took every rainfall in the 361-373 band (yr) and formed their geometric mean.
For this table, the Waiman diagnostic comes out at 49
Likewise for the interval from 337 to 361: 38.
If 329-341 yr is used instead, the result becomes 43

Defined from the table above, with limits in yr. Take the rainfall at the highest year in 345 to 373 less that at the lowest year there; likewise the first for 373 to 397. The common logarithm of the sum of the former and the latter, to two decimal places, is 1.36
